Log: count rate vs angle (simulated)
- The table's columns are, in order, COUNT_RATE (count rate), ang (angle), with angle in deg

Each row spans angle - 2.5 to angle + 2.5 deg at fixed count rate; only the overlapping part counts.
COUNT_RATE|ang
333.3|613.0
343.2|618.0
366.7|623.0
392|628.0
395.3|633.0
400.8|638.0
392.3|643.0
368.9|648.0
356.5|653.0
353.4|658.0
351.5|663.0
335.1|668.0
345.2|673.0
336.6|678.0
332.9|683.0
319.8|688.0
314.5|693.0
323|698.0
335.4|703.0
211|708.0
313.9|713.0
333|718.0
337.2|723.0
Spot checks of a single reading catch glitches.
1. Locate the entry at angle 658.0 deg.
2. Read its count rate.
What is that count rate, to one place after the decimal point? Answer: 353.4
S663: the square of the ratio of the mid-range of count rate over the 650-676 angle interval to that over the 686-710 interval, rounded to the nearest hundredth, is 1.60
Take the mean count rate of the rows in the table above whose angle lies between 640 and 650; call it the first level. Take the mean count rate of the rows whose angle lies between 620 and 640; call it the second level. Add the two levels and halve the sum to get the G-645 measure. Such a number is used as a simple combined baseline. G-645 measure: 385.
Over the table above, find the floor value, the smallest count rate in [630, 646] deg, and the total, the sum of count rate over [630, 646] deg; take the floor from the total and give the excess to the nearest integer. 796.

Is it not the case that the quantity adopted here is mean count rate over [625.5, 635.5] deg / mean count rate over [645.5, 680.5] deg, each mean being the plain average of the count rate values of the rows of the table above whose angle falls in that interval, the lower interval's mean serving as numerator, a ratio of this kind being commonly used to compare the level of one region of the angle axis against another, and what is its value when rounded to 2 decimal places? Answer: 1.13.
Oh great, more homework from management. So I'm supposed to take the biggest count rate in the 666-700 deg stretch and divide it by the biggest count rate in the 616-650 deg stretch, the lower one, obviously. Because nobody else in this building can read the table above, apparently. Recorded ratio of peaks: 0.861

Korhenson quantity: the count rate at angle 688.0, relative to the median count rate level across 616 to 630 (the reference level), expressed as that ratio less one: -0.13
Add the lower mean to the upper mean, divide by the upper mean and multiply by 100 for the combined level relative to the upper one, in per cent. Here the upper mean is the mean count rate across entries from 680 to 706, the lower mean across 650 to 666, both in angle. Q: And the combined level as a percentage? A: 209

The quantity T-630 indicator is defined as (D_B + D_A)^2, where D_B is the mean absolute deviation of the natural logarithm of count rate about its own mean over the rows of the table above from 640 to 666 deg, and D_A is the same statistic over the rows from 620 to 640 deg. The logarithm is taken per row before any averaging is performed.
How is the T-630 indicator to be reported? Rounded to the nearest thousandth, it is 0.004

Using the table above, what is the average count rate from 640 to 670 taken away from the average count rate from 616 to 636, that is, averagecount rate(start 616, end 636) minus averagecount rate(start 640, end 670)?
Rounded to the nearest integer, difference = 15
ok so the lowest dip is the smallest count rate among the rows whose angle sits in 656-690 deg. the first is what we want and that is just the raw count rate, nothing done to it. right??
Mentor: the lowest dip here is 319.8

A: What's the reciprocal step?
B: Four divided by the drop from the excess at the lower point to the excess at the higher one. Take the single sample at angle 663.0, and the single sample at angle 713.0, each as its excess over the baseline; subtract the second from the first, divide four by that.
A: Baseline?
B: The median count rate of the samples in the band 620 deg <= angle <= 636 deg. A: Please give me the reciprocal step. 0.11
